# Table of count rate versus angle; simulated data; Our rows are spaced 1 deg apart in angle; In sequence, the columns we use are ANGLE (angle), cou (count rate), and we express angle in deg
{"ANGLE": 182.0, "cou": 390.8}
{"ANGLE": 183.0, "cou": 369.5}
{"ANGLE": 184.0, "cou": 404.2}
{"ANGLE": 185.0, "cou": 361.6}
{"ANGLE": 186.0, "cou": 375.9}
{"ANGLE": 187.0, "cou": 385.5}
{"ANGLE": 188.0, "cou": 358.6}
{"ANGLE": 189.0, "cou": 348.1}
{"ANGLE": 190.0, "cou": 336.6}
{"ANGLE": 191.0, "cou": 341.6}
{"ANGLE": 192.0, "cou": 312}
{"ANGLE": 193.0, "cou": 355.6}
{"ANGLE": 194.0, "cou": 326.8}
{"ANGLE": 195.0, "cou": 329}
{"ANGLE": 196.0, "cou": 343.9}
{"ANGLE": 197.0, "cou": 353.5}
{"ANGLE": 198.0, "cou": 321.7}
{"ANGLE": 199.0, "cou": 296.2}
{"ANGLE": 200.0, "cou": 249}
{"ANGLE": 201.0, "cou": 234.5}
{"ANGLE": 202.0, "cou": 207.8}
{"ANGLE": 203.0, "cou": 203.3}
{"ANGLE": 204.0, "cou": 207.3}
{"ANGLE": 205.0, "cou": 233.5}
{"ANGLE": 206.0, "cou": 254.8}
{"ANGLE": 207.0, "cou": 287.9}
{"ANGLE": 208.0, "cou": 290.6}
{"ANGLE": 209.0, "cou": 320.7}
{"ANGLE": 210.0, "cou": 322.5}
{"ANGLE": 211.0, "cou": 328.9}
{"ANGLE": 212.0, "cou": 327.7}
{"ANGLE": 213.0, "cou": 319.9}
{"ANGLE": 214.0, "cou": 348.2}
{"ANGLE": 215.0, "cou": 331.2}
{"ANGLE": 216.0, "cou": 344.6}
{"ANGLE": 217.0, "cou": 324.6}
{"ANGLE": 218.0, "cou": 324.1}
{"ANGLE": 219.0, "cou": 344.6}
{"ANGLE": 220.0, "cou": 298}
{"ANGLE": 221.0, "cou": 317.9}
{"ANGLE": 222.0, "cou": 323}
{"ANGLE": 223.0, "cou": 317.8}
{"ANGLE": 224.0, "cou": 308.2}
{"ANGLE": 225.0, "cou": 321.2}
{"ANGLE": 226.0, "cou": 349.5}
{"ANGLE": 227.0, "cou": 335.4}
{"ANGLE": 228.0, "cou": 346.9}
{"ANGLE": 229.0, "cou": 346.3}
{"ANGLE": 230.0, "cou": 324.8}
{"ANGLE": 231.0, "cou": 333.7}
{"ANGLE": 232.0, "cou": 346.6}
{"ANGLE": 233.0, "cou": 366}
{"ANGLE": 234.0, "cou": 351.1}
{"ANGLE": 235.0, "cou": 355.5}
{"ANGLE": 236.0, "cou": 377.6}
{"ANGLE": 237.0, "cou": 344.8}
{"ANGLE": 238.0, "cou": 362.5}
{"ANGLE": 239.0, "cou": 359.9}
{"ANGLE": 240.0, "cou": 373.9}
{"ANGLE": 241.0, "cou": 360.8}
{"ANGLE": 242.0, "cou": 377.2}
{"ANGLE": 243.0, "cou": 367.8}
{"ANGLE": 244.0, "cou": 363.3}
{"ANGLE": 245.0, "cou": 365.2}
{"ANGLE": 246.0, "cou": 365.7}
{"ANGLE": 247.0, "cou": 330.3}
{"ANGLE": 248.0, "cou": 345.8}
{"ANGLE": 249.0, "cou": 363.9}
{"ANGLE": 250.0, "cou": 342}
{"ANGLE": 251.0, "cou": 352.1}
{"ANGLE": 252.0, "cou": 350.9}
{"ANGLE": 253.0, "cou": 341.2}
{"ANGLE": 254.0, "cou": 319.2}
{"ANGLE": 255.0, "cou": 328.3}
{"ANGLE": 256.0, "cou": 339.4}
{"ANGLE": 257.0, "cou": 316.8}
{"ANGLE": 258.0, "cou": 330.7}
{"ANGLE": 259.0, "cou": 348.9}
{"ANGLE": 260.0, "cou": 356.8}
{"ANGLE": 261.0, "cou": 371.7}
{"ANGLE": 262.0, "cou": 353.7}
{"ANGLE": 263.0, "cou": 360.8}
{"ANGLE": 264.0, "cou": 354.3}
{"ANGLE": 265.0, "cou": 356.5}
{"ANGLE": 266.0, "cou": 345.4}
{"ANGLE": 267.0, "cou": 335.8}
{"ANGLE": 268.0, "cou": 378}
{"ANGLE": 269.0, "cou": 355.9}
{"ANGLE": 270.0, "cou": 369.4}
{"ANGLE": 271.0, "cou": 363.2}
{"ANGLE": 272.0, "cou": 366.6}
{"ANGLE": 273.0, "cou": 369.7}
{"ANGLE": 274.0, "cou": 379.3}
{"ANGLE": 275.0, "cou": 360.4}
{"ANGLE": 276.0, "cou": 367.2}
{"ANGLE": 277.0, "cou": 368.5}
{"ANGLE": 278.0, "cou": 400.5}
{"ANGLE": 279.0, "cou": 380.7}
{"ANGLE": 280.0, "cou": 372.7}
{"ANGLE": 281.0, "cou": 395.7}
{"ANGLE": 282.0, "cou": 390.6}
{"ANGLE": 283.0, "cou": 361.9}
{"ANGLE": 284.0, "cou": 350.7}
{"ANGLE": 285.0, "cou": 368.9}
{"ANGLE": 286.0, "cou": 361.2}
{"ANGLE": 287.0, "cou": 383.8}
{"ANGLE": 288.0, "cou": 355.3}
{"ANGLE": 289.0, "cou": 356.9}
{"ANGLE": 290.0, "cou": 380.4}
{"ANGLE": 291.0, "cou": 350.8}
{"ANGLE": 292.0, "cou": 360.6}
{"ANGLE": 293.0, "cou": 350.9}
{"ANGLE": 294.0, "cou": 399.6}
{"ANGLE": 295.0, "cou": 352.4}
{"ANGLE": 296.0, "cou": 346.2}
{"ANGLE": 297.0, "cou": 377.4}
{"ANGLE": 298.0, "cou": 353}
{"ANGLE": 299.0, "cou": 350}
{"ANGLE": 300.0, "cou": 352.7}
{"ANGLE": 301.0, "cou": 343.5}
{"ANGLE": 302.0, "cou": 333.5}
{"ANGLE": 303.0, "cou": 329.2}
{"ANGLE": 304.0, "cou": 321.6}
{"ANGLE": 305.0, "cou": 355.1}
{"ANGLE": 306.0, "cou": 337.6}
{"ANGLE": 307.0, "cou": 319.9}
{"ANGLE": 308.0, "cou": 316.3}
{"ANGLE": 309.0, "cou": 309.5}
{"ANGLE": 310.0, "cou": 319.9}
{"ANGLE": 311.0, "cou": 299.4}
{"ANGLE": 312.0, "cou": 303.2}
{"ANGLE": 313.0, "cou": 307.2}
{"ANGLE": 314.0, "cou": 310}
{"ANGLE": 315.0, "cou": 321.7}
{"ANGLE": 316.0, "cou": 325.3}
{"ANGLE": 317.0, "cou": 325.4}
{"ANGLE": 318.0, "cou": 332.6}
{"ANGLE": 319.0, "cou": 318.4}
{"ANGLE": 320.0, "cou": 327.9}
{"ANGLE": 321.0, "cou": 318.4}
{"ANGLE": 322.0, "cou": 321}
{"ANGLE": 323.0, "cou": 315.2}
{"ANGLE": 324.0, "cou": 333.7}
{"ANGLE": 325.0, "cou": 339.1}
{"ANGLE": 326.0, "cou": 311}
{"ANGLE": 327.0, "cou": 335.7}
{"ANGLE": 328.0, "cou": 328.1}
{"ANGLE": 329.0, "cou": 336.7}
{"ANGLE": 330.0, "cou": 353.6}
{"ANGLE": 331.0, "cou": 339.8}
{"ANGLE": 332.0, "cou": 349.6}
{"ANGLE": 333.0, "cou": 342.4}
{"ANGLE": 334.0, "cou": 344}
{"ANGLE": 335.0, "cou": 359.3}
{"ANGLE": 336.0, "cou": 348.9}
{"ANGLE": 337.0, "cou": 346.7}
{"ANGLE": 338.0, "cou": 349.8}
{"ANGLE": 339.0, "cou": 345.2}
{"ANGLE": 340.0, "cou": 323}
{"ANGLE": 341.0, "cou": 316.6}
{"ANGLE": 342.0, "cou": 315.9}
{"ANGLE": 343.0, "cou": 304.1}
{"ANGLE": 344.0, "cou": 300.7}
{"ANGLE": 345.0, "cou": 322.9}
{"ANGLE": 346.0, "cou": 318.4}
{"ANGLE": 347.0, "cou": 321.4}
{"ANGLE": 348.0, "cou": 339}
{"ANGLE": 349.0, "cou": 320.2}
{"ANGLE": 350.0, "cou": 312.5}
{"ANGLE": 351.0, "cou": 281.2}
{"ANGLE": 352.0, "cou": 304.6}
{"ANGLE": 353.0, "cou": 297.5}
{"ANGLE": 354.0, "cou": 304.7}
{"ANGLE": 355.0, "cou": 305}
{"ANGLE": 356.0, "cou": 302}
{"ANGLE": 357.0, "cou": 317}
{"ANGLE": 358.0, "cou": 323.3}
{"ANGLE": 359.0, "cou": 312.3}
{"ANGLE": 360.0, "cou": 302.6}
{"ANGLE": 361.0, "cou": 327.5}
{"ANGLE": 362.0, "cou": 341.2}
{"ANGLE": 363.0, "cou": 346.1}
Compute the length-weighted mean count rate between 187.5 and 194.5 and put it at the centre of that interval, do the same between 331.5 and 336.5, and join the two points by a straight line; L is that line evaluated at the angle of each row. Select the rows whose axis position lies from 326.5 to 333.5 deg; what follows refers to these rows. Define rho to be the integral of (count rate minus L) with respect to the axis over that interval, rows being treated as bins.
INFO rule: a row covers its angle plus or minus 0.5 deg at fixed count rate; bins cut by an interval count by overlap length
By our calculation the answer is -54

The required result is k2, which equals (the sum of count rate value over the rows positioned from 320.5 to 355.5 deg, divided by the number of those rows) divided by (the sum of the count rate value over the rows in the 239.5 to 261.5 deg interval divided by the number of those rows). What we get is 0.93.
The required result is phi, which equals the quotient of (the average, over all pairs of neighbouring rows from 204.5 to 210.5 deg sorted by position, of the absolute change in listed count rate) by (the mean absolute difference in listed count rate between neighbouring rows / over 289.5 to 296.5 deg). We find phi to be 0.7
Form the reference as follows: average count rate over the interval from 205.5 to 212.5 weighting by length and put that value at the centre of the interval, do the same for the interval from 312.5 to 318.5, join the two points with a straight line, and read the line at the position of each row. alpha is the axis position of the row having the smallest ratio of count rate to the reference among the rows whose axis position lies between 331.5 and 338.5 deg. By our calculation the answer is 333.0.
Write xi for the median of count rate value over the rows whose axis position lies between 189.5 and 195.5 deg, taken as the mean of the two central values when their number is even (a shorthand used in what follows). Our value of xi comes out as 333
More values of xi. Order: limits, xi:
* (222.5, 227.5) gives 321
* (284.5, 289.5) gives 361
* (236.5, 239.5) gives 360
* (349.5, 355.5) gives 305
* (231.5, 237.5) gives 353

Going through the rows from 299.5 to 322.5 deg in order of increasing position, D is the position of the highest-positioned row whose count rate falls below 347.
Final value 322.0 deg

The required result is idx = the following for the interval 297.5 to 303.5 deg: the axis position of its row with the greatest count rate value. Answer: 298.0 deg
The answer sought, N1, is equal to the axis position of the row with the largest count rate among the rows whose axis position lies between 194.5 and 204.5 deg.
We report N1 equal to 197.0 deg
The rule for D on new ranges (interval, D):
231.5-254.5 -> 254.0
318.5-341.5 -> 341.0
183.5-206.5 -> 206.0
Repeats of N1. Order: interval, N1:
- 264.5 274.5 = 274.0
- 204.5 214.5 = 214.0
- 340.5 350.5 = 348.0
